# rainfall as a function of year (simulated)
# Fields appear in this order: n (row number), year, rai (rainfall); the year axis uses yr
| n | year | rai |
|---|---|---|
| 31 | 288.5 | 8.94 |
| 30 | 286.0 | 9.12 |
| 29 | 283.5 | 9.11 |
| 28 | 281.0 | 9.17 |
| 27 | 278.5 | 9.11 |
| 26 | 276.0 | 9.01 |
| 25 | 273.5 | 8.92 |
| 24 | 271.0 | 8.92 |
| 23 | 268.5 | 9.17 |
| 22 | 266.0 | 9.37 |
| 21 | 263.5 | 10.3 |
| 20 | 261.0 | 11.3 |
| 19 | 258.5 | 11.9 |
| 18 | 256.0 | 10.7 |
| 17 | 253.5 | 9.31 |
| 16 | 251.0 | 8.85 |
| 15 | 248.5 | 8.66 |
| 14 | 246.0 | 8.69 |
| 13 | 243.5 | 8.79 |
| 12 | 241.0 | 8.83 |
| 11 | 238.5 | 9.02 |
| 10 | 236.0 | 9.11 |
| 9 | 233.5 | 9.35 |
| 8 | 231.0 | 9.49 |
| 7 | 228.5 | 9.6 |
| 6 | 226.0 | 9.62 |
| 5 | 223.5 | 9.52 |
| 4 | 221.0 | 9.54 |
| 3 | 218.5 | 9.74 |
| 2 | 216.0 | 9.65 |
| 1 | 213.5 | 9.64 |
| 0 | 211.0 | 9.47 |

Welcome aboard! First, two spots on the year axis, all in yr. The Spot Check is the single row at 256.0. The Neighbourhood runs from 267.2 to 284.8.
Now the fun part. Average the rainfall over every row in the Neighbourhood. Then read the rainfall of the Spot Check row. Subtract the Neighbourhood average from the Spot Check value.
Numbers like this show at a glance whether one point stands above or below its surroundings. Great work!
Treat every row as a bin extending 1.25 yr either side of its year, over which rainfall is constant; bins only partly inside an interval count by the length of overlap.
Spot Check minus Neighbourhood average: 1.6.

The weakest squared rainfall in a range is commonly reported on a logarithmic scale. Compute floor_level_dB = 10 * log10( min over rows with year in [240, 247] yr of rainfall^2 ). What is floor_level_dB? 18.8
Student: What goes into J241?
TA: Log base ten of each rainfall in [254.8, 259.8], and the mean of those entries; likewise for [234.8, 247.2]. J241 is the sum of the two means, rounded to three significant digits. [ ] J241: 2.00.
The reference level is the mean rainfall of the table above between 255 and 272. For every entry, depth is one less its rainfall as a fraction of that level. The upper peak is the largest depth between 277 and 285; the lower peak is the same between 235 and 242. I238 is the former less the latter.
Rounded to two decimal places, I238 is -0.03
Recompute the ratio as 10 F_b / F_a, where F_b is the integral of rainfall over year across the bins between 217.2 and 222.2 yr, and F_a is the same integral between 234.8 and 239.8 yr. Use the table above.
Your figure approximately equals 10.6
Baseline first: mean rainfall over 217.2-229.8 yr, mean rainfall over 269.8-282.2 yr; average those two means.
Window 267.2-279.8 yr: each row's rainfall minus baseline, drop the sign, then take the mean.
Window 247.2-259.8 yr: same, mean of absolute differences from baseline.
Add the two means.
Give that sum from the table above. 1.3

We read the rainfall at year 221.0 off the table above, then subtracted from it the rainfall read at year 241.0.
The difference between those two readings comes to 0.71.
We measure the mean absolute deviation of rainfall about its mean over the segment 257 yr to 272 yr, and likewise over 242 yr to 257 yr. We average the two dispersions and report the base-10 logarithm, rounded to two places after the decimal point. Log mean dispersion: -0.11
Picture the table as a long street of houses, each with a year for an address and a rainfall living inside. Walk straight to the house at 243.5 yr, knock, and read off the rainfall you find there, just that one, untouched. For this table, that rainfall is 8.79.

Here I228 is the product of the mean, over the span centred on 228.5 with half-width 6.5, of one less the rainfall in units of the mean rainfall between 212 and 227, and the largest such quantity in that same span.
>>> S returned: 0.0003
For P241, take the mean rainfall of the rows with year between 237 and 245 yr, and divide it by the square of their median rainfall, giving 0.1139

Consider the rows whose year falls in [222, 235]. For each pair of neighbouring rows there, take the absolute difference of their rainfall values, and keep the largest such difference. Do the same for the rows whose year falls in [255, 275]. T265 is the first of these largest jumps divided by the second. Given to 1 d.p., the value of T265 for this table 0.1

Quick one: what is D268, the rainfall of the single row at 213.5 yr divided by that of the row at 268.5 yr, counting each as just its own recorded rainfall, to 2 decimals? 1.05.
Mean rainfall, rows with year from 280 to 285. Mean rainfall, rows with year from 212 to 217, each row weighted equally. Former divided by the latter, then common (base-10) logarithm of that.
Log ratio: -0.023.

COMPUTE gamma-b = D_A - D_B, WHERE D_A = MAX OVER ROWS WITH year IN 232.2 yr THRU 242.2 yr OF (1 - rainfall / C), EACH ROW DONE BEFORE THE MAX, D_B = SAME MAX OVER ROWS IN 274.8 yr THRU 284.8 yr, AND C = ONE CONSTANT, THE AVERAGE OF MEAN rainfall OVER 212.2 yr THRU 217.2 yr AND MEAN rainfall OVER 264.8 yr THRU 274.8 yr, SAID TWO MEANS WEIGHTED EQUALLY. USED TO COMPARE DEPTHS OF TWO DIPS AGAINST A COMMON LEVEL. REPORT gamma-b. 0.019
